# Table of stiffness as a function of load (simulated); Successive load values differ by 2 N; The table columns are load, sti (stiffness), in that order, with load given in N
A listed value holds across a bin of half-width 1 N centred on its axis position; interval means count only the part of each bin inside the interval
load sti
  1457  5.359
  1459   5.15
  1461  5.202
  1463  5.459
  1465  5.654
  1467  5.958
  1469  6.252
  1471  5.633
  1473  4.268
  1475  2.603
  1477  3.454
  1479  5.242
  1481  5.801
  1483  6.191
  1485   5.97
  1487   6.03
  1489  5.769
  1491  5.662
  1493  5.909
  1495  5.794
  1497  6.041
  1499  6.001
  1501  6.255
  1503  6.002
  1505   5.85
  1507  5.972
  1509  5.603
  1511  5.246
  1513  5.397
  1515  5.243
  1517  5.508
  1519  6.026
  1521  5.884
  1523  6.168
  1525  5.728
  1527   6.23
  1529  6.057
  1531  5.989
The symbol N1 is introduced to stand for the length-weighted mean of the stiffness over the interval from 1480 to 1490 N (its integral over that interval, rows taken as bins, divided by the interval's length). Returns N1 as 5.95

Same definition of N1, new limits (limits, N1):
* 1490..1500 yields 5.88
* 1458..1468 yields 5.48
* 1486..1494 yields 5.84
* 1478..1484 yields 5.74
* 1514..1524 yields 5.77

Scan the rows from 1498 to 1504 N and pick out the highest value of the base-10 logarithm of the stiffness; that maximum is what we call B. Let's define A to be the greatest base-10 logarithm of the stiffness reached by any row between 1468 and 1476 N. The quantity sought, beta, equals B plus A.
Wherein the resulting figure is 1.59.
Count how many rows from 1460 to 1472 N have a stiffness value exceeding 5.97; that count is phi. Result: 1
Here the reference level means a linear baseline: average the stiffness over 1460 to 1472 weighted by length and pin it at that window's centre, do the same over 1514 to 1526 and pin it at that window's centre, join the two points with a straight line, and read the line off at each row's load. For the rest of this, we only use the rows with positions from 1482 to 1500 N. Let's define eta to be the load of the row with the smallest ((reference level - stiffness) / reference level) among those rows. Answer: 1483 N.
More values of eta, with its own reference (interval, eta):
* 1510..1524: 1523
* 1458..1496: 1469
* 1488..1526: 1501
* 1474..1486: 1483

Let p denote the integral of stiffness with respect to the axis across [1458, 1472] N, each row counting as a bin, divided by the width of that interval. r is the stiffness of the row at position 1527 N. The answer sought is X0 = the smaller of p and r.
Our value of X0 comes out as 5.6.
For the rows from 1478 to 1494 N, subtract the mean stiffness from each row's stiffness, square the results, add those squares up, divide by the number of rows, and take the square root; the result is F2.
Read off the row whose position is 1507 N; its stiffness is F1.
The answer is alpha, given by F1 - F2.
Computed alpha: 5.7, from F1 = 5.972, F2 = 0.27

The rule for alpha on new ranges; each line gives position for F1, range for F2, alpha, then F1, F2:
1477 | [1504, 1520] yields 3.2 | 3.454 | 0.29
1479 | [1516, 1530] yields 5.0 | 5.242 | 0.24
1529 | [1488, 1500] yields 5.9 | 6.057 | 0.13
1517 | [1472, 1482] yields 4.3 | 5.508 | 1.16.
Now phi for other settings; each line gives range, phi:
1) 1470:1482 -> 0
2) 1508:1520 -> 1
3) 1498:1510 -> 4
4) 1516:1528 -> 3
